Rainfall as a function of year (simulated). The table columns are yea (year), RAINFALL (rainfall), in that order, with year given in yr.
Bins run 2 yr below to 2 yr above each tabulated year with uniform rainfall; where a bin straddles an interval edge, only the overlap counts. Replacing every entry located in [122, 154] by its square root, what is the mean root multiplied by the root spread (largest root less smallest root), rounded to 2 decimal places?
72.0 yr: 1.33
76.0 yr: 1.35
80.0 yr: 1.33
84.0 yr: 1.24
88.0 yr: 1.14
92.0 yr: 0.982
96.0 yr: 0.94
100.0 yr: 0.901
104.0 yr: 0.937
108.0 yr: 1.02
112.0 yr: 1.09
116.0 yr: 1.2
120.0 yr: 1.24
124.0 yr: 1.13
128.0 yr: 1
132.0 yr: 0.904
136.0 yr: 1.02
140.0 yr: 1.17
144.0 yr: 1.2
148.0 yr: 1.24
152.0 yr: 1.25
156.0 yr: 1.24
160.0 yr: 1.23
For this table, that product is 0.18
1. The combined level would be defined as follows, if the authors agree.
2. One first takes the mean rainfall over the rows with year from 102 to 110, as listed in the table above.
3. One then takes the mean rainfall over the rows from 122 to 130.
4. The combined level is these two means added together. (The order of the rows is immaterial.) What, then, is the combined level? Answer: 2.04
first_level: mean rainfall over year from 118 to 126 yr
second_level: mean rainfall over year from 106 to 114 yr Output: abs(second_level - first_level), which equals 0.13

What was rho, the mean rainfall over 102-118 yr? 1.06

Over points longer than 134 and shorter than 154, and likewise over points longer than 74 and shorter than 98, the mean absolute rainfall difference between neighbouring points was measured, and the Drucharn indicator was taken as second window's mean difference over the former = 1.43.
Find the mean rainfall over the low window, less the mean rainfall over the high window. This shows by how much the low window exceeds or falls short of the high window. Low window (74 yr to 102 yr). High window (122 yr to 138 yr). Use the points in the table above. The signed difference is 0.11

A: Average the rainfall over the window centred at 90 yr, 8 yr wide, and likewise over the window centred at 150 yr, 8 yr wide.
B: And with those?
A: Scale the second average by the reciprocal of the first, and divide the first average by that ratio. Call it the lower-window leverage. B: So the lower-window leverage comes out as 0.90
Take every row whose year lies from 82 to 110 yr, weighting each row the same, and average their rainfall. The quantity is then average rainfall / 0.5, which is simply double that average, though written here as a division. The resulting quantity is 2.05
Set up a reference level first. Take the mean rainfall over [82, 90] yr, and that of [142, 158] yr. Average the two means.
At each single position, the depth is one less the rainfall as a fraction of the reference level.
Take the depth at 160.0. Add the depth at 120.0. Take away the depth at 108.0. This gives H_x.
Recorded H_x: -0.2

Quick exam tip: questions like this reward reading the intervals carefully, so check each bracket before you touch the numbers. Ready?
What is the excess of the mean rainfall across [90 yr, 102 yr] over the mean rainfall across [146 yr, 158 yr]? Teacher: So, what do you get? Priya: -0.30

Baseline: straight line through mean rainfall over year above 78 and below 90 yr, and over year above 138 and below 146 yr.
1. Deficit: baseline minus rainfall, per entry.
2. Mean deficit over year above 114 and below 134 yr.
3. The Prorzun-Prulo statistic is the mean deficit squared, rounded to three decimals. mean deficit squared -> 0.011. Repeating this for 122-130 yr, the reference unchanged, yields 0.018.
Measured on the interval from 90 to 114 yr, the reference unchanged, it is 0.059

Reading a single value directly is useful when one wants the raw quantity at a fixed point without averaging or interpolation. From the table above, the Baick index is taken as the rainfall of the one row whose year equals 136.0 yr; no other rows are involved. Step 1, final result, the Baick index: 1.02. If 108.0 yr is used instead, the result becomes 1.02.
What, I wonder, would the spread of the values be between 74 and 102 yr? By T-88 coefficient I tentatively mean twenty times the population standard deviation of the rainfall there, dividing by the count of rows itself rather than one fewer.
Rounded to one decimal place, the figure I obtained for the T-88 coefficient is 3.5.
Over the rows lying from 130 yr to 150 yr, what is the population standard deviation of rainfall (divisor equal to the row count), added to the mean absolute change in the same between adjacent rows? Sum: 0.21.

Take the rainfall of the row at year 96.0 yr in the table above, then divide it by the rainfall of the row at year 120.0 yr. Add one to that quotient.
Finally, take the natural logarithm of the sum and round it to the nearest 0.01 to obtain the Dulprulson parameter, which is 0.56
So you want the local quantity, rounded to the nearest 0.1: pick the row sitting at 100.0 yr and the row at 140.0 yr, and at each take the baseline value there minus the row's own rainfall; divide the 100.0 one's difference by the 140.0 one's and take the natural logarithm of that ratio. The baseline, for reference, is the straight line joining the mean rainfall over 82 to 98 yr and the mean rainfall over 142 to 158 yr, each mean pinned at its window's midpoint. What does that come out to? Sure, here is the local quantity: 1.7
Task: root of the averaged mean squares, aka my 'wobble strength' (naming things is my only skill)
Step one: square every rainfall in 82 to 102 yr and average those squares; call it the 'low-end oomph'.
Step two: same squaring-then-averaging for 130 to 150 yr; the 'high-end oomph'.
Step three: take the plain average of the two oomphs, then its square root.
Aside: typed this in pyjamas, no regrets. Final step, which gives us 1.08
